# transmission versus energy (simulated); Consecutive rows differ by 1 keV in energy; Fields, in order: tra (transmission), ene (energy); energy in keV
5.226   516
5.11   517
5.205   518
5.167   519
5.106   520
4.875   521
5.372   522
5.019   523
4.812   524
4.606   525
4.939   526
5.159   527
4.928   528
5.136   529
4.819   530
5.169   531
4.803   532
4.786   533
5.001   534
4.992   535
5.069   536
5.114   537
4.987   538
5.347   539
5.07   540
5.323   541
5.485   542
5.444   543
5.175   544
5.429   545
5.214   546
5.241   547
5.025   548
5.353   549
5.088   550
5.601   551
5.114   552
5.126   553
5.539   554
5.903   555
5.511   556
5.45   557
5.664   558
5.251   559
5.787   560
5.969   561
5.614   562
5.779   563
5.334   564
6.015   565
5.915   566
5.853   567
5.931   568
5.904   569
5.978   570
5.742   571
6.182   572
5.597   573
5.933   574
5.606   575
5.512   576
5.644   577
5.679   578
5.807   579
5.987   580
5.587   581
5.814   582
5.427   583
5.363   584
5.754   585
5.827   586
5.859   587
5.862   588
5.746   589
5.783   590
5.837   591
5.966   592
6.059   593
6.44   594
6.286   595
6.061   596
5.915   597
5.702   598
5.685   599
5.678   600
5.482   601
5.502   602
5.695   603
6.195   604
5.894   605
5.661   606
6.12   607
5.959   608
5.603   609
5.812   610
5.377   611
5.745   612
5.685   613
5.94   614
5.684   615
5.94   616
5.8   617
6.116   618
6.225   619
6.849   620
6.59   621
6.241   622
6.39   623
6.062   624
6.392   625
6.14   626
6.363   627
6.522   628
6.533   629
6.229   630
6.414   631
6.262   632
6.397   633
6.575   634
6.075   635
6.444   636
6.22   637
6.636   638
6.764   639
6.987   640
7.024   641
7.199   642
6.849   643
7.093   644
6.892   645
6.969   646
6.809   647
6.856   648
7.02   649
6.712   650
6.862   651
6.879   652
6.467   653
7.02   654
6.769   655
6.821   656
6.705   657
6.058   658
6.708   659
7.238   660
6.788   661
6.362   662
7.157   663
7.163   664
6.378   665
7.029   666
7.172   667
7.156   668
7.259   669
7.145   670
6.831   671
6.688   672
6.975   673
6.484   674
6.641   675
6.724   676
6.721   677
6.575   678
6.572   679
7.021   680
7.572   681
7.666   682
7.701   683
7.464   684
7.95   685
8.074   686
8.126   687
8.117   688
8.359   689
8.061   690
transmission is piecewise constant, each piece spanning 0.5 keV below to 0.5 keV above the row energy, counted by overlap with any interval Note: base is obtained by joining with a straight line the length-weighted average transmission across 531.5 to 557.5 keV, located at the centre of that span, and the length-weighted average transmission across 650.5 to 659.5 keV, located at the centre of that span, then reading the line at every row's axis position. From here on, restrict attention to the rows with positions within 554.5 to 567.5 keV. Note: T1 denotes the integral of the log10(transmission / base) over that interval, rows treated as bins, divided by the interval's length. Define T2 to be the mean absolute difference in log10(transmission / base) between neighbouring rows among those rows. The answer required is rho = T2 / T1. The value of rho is 1.3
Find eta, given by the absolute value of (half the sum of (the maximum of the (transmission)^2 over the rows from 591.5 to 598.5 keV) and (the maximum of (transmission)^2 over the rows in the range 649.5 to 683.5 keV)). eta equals 50.4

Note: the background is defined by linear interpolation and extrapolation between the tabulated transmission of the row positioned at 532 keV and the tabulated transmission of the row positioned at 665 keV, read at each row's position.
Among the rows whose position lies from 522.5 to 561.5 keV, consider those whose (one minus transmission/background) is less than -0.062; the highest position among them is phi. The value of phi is 561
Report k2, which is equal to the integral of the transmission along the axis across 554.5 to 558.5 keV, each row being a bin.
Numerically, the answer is 23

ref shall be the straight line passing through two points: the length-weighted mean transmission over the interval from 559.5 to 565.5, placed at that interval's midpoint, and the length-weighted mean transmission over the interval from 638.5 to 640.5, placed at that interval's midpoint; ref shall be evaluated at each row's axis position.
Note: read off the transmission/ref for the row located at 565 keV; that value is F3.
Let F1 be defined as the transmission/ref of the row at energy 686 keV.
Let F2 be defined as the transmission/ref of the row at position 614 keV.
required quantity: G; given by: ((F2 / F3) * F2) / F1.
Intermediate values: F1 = 1.07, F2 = 0.91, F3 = 1.040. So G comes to 0.75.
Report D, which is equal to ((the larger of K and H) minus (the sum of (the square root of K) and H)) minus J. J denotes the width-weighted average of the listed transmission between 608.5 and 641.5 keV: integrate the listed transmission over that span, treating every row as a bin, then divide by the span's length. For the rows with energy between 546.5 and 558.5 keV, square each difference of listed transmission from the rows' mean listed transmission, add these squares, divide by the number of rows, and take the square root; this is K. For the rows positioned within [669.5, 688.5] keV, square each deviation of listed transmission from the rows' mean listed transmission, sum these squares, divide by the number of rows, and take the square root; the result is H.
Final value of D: -6.8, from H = 0.6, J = 6.2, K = 0.26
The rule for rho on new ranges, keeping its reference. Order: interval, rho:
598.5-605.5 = -0.8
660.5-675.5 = 66.2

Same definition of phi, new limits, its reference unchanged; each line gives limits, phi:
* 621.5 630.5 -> 629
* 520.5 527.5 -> 527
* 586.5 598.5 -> 596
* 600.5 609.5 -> 607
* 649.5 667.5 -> 667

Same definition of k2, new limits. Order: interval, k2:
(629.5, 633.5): 25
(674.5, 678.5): 27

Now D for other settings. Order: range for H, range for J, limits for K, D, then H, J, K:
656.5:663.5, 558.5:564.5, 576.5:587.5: -6.0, 0.4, 5.6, 0.18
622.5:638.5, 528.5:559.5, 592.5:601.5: -5.6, 0.2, 5.2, 0.30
